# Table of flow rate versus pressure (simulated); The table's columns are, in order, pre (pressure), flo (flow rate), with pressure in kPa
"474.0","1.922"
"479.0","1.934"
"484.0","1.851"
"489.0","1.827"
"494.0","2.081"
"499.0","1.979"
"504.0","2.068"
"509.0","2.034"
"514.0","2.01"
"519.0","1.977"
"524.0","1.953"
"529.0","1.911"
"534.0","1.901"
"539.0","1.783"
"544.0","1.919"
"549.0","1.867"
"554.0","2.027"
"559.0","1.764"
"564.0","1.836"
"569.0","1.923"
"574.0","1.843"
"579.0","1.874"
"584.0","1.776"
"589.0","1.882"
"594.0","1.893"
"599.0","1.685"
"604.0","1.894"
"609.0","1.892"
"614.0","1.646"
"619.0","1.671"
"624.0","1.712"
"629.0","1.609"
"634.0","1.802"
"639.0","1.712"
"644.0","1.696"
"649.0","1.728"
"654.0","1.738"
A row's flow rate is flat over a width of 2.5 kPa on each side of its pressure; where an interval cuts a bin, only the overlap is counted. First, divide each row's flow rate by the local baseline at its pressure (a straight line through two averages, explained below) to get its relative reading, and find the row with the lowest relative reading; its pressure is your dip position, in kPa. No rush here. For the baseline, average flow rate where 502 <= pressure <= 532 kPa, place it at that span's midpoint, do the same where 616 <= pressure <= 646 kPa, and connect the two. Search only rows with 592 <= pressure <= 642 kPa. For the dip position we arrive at 629.0 kPa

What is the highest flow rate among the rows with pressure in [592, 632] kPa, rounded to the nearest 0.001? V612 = 1.894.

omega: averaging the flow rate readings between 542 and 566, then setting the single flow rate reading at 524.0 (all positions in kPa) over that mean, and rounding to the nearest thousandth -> 1.037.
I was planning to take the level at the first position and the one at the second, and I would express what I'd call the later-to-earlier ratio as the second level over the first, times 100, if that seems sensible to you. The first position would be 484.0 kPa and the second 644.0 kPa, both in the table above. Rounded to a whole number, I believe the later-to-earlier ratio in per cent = 92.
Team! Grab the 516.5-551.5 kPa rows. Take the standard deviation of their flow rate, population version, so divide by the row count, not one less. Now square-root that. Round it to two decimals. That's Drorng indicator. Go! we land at 0.24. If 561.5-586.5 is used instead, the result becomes 0.22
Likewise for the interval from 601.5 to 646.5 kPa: 0.31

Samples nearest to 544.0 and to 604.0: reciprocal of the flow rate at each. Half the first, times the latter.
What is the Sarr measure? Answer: 0.138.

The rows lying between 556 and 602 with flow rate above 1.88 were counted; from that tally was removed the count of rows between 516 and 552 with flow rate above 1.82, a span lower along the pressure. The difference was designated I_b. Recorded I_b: -3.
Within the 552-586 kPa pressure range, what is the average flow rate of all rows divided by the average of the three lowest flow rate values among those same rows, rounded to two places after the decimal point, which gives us 1.04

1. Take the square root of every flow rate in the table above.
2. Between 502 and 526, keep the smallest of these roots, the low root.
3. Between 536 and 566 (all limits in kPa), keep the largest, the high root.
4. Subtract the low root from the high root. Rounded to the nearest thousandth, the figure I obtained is 0.026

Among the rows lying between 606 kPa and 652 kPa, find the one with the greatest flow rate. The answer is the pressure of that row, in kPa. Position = 609.0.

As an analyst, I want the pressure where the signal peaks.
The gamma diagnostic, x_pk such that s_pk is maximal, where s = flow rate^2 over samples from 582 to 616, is 604.0 kPa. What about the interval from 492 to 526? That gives 494.0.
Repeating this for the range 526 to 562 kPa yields 554.0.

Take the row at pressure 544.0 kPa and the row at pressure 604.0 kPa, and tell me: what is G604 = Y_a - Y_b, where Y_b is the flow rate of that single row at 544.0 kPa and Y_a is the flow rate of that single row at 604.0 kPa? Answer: -0.025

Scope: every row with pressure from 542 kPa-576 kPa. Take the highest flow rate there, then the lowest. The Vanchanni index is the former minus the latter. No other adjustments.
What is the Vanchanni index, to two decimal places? 0.26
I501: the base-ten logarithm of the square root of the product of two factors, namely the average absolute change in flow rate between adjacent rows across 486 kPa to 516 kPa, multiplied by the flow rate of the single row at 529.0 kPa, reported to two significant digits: -0.36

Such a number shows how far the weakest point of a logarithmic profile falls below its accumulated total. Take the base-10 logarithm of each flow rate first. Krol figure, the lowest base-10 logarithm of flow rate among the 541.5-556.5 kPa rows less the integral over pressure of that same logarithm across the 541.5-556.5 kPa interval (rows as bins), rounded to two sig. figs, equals -4.0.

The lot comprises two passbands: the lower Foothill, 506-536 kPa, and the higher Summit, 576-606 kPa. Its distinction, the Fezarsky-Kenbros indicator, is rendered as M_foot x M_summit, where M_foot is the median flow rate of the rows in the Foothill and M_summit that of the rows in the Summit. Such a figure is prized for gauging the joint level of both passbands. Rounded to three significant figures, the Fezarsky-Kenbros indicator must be 3.69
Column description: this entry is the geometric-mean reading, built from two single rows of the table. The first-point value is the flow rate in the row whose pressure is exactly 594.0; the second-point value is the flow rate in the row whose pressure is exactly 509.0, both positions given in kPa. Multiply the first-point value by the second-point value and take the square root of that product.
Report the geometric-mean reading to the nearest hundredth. 1.96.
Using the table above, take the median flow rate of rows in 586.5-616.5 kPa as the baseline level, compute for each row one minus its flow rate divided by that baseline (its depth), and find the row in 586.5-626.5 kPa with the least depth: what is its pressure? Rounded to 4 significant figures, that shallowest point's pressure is 604.0 kPa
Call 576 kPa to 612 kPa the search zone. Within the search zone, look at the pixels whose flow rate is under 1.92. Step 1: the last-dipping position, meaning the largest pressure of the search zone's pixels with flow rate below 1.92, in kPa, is 609.0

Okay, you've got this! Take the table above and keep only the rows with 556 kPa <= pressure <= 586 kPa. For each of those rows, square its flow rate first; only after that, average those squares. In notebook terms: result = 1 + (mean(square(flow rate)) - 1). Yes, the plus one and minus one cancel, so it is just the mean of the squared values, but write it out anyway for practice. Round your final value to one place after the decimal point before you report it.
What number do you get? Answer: 3.4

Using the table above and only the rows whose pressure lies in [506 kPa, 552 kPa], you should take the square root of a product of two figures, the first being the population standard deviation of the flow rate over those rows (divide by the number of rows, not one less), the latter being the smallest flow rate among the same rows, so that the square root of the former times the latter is 0.359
